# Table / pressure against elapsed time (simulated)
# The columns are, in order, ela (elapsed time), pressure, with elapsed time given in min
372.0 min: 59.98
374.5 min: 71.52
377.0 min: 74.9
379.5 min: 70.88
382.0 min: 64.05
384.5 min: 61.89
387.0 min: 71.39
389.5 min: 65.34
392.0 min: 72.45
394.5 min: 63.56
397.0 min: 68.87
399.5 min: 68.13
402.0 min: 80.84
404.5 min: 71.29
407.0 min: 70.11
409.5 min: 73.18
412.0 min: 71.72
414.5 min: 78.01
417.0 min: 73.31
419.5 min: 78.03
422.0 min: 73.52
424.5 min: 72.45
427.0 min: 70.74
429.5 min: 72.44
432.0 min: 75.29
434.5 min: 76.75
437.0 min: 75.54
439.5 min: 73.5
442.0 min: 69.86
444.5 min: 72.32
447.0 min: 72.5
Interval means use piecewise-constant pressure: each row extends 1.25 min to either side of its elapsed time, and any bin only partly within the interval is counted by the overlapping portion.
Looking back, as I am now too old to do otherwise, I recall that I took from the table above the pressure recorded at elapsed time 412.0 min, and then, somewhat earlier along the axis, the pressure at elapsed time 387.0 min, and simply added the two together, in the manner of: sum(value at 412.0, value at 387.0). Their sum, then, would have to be 143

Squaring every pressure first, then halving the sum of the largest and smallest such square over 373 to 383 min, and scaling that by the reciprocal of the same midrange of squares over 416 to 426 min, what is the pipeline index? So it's 0.86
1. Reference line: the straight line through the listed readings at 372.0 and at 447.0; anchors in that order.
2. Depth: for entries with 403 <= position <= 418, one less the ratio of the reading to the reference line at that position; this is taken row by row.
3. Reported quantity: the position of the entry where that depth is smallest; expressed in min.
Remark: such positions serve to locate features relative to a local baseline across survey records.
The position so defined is 414.5 min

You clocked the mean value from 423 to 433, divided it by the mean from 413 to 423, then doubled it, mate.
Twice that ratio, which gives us 1.92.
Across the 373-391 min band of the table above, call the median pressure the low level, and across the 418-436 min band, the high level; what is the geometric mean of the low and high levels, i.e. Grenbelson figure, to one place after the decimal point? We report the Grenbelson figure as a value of 72.2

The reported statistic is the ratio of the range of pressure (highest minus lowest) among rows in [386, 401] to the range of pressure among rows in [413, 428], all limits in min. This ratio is 1.2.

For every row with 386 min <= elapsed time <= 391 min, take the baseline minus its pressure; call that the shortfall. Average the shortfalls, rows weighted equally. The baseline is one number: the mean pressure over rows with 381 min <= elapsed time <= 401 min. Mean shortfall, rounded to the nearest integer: -1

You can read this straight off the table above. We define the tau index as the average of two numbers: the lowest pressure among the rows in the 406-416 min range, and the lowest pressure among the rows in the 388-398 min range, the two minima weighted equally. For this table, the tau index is 67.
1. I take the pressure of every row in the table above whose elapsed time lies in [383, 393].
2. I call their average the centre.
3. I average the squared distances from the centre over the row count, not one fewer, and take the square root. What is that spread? 4.3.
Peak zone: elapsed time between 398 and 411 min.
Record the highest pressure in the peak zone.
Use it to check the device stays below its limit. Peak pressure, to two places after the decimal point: 80.84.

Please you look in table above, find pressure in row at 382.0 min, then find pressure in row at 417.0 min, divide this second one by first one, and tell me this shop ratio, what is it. 1.14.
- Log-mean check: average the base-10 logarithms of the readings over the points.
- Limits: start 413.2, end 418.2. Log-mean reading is 1.879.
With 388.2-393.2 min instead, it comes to 1.838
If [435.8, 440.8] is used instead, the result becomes 1.872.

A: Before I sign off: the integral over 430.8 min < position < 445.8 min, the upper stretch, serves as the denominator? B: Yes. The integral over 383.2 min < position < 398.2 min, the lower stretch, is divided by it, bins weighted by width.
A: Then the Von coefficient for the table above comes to 0.910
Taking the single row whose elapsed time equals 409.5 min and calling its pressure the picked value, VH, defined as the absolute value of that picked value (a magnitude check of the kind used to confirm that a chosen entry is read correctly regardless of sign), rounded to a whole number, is 73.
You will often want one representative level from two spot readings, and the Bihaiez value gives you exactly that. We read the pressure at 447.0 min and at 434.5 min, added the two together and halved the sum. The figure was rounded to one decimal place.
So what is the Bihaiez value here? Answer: 74.6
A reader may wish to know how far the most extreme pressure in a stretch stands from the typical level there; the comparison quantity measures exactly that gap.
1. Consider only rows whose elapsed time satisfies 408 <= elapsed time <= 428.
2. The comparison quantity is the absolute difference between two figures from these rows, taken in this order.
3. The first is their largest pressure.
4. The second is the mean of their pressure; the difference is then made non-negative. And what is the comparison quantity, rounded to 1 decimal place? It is 4.2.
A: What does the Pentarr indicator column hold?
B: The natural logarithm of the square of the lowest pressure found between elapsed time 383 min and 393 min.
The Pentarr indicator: 8.25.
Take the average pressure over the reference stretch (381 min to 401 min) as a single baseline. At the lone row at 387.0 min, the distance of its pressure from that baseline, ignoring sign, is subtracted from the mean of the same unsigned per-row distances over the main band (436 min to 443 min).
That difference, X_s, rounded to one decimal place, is 1.6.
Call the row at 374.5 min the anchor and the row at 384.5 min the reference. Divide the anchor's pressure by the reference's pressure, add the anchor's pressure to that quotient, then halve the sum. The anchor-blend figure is 36.3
